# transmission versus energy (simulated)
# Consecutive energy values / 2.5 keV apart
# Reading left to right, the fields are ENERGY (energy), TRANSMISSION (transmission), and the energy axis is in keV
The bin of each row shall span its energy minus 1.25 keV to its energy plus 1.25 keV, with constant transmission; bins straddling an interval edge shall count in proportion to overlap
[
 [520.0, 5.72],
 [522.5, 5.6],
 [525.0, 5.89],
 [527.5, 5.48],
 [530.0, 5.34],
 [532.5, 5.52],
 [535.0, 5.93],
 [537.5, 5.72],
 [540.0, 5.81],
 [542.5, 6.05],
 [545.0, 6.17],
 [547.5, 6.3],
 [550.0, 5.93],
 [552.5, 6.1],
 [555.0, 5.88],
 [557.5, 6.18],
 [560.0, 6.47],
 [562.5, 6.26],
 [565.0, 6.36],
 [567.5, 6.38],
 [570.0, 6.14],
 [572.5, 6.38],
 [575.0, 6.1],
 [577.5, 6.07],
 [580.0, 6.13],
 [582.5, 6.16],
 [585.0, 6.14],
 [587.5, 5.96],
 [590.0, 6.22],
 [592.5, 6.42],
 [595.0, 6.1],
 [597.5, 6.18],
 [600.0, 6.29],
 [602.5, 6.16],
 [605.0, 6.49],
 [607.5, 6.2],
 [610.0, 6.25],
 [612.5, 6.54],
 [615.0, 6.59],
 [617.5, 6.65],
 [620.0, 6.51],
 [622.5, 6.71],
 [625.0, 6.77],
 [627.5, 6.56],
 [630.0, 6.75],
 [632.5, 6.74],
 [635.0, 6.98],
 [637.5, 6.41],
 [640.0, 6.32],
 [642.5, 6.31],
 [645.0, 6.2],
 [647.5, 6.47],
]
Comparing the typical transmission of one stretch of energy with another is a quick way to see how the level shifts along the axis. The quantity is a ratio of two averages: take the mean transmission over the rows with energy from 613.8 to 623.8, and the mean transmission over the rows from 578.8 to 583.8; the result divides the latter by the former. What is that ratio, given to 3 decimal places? 0.929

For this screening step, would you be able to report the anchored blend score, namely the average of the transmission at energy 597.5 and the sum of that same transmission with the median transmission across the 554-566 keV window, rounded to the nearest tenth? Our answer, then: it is 9.3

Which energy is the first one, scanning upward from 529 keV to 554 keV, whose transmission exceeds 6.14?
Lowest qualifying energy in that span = 545.0 keV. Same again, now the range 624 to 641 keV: 625.0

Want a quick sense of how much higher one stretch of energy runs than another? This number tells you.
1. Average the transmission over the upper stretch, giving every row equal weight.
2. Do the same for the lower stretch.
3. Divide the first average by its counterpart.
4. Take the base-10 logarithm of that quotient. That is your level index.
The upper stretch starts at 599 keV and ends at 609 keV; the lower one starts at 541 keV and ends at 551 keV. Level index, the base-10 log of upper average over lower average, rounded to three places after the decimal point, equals 0.012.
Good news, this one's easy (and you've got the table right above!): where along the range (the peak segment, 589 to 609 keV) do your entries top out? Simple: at 605.0 keV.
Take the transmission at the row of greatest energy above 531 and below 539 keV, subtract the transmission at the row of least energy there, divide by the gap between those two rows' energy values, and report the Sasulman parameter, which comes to 0.040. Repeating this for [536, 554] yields 0.025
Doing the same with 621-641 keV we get -0.022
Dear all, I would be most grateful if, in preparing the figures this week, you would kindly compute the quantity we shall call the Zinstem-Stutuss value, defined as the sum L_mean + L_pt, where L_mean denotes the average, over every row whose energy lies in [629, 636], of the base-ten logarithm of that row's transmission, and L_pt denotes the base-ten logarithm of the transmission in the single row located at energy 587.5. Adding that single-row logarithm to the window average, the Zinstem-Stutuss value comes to 1.61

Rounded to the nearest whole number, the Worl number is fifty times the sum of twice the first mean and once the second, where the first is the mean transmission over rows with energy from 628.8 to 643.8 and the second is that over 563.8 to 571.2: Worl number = 973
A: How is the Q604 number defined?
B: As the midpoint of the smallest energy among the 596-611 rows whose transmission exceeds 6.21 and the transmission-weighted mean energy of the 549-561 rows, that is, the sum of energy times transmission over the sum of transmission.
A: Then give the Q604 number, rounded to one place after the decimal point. 577.5 keV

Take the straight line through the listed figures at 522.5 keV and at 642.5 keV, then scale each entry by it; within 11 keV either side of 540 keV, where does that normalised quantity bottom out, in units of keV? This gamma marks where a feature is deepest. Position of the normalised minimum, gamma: 530.0 keV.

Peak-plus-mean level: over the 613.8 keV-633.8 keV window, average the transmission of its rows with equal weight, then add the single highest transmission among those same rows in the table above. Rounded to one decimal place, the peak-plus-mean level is 13.4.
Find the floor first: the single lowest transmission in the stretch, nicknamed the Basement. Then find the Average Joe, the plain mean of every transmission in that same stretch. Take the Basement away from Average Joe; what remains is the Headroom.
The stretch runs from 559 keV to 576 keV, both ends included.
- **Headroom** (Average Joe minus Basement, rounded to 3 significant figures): 0.199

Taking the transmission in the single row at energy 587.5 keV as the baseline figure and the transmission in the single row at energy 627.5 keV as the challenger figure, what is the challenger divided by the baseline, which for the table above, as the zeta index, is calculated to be 1.10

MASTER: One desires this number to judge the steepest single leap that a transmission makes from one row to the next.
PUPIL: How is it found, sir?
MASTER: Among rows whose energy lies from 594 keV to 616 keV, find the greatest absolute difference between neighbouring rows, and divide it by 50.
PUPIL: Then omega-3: 0.0066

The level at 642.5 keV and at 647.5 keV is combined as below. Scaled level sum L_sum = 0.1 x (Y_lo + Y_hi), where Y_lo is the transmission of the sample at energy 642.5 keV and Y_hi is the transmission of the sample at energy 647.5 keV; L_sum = 1.28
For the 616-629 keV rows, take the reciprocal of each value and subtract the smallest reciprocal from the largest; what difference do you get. 0.006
